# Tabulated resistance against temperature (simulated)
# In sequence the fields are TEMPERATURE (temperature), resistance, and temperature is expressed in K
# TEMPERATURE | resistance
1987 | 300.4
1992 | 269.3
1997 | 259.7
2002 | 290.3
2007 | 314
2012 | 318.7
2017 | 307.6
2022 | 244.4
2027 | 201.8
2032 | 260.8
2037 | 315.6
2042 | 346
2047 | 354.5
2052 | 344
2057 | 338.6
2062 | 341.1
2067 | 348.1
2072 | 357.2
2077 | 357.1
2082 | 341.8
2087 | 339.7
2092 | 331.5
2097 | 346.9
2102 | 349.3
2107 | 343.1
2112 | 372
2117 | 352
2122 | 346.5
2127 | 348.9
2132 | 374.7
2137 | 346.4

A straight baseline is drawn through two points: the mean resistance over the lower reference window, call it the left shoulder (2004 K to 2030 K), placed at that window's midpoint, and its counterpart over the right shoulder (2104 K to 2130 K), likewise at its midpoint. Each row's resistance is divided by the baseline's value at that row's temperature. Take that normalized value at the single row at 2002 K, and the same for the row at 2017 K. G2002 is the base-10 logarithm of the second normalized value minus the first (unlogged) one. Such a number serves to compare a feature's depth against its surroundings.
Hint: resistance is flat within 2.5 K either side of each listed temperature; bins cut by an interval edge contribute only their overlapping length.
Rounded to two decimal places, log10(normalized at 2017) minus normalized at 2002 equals -1.05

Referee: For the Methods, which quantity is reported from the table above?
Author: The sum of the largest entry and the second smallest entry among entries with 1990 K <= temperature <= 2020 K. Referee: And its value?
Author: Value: 588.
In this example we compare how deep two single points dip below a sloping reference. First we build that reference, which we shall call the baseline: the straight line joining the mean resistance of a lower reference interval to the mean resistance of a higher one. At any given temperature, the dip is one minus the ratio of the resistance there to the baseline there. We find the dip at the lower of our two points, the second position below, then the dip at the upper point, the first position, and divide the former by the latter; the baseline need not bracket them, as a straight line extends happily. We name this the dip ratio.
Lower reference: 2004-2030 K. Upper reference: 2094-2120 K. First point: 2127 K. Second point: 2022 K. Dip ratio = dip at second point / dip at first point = 2.4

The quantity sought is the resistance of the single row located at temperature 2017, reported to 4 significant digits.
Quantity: 307.6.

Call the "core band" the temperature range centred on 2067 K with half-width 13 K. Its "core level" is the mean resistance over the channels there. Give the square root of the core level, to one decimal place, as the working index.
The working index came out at 18.7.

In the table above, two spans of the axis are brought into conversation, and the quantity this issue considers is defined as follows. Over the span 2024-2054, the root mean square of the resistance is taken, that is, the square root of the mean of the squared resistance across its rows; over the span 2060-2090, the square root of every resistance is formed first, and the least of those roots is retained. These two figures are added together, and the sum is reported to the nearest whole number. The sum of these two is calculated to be 327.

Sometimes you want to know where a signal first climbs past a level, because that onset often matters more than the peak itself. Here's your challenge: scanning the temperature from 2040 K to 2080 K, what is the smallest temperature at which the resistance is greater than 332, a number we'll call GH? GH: 2042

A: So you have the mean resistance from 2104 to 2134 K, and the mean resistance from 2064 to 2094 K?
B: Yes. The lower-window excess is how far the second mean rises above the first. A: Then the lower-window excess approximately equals -10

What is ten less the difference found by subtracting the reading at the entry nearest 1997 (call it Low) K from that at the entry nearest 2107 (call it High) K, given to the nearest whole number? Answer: -73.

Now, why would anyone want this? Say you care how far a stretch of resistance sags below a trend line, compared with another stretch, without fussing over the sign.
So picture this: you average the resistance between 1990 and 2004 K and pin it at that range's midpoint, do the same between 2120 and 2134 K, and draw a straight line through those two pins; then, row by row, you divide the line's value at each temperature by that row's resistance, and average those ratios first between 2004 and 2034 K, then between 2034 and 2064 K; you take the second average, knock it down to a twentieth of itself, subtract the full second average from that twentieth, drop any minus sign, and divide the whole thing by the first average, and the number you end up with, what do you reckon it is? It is 0.80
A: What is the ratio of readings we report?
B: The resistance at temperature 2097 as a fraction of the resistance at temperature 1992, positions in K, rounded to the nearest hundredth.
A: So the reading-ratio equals 1.29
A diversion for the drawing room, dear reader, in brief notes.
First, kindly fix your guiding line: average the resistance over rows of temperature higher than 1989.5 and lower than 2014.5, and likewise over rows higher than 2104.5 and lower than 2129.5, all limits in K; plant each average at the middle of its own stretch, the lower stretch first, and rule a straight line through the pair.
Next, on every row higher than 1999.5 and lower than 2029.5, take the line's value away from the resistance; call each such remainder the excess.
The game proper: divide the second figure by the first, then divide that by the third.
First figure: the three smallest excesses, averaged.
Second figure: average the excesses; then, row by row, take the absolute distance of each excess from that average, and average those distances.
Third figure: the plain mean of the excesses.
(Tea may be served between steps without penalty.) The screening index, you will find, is 0.044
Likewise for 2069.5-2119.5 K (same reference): -0.294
